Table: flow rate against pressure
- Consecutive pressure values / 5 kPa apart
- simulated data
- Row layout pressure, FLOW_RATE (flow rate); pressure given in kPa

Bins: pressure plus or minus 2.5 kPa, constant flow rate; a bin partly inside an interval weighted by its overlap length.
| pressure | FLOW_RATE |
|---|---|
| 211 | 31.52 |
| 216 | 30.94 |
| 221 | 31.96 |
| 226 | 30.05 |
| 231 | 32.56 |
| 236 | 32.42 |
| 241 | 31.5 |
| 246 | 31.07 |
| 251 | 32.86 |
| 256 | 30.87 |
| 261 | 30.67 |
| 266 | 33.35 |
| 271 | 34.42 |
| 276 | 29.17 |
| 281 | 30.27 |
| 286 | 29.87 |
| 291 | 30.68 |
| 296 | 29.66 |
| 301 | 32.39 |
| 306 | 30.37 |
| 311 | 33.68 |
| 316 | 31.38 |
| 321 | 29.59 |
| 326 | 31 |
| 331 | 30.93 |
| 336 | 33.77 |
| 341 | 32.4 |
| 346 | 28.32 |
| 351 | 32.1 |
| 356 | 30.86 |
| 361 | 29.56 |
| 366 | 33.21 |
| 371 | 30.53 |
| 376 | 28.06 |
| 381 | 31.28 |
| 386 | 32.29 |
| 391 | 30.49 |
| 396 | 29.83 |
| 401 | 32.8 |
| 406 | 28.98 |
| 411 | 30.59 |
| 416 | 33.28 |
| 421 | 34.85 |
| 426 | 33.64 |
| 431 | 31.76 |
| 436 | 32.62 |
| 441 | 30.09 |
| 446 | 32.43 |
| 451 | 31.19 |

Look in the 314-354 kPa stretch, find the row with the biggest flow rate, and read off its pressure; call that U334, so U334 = 336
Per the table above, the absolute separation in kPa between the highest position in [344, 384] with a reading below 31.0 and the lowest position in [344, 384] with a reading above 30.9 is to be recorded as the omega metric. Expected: 25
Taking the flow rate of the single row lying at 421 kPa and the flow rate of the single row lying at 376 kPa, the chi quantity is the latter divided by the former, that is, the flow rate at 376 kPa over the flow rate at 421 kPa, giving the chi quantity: 0.81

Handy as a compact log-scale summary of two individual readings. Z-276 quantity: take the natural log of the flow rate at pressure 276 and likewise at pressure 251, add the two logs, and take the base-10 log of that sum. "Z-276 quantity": 0.837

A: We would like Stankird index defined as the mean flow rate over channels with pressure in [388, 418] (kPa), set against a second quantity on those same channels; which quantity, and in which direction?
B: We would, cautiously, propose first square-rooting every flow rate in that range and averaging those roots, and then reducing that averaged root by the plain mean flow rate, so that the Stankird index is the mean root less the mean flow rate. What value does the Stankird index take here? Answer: -25.4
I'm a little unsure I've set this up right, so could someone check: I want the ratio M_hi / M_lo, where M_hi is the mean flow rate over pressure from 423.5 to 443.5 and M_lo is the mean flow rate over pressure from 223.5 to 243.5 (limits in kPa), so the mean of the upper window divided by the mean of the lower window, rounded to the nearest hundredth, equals 1.01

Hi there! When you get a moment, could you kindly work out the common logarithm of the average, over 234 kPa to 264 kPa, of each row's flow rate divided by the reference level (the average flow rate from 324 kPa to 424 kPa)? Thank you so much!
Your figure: 0.004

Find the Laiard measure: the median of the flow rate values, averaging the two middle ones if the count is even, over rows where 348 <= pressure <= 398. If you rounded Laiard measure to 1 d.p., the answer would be 30.7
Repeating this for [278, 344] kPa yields 30.9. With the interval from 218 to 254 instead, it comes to 32.0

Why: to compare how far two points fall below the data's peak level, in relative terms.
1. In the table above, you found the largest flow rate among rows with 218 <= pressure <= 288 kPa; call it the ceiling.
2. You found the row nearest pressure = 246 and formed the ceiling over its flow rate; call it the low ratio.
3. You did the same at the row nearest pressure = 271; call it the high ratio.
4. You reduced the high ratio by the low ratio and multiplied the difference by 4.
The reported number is -0.43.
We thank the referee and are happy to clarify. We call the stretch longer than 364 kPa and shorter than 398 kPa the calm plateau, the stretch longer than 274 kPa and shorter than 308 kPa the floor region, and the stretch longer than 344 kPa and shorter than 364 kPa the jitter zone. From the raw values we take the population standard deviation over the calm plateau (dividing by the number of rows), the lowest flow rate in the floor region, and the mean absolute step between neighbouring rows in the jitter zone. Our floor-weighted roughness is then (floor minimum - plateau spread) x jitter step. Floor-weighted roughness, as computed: 58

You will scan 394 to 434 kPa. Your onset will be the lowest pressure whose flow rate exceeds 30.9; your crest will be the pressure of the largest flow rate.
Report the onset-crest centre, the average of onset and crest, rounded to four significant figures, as 411.0 kPa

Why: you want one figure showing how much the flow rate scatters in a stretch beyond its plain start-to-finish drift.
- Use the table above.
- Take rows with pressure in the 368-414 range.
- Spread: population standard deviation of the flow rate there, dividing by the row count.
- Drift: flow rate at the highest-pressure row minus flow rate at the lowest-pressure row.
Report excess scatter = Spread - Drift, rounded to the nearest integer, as 1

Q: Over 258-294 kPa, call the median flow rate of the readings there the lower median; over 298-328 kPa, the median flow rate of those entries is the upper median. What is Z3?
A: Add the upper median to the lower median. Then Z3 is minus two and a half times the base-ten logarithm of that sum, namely -4.48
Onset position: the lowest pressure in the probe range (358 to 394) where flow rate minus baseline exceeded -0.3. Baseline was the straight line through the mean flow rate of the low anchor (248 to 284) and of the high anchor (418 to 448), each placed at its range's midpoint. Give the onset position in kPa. 366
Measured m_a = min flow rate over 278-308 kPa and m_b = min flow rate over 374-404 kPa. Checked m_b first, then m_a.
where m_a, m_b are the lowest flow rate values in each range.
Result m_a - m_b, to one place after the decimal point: 1.6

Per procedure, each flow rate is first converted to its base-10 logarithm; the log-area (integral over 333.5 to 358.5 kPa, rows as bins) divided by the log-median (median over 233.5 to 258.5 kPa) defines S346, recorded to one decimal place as 25.0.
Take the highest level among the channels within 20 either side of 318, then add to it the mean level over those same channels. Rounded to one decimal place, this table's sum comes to 65.4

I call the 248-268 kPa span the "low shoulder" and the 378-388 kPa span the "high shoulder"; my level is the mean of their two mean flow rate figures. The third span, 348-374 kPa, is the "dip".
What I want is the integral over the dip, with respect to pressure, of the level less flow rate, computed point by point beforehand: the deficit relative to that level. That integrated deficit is 15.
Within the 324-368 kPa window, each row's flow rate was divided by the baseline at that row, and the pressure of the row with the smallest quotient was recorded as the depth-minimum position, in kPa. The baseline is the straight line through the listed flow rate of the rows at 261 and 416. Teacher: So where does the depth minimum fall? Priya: 346 kPa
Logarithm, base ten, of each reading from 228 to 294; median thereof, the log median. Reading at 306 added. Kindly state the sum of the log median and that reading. 31.9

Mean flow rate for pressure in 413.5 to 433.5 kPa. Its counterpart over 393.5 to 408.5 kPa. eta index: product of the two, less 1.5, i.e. 1018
